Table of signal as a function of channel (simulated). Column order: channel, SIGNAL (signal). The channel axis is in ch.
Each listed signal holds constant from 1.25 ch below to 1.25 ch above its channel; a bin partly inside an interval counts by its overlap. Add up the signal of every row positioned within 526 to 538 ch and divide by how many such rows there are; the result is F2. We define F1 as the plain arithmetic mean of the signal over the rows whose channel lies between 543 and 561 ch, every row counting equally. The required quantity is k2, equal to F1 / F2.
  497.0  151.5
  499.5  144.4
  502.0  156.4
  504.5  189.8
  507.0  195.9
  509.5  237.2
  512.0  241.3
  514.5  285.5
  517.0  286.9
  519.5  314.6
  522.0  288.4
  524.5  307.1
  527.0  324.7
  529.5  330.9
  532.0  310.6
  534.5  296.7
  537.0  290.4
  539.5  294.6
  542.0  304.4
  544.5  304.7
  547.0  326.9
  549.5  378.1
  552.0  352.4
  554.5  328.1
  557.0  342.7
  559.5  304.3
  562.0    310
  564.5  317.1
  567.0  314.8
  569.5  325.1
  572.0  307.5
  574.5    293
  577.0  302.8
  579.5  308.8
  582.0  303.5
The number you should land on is 1.07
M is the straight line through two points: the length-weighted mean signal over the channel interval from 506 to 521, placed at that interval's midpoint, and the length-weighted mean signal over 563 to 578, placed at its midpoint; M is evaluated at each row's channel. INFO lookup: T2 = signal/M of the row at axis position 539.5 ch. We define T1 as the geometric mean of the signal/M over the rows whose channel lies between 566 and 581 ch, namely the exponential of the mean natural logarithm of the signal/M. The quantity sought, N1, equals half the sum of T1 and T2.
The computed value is 1.01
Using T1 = 0.99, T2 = 1.04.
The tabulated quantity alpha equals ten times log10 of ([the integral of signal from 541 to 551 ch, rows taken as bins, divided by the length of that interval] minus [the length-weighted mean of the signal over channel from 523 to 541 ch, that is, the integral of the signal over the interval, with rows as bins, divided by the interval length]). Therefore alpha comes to 13.5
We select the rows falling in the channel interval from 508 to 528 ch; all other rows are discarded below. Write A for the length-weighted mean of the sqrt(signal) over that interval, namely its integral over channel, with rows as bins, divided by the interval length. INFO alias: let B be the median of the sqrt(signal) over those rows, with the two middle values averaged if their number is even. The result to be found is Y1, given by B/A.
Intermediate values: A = 16.8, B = 17.0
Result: 1.01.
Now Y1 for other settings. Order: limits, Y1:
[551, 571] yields 1.00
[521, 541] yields 0.99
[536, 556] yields 0.99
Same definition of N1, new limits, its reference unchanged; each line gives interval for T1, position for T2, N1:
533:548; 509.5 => 0.99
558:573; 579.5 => 1.00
